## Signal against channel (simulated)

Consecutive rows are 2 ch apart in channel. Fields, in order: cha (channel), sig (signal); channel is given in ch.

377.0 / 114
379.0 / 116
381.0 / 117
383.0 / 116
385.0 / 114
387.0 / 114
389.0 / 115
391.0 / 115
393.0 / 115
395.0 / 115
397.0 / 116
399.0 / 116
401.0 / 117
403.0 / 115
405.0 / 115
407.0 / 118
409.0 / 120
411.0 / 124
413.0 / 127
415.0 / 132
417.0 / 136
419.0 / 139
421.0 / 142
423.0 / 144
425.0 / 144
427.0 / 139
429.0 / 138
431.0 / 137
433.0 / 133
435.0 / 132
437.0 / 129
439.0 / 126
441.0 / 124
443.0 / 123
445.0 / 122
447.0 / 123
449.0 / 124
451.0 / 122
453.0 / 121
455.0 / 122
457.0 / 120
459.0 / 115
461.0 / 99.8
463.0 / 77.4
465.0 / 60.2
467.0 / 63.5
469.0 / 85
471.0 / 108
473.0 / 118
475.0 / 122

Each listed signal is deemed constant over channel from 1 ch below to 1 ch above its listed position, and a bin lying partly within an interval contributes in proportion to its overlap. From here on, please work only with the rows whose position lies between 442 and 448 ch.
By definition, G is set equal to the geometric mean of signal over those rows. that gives 123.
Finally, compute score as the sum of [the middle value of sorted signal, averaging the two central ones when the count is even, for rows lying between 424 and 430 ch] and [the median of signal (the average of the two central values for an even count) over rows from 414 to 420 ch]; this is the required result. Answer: 275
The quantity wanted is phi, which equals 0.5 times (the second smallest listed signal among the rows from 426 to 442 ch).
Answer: 63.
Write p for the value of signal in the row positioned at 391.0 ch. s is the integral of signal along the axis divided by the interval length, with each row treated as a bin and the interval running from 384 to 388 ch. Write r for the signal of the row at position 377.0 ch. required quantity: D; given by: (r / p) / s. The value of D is 0.009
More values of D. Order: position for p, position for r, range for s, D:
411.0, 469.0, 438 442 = 0.005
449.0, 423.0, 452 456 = 0.010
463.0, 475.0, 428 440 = 0.012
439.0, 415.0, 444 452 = 0.009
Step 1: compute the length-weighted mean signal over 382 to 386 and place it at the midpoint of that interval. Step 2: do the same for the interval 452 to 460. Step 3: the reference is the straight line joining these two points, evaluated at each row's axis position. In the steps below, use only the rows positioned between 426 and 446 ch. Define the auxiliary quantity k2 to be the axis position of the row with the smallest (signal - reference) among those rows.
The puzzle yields 445.0 ch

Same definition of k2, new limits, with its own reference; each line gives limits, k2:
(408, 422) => 409.0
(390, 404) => 403.0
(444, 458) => 457.0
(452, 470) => 465.0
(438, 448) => 445.0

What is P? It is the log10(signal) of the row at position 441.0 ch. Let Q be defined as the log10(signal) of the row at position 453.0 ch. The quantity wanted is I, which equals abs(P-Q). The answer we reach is 0.011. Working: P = 2.093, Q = 2.08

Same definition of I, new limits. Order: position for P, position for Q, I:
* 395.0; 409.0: 0.018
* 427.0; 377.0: 0.086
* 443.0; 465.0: 0.310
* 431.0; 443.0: 0.047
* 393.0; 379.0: 0.004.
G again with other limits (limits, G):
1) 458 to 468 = 81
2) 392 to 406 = 116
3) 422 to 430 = 141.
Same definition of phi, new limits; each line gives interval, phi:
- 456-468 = 32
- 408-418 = 62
